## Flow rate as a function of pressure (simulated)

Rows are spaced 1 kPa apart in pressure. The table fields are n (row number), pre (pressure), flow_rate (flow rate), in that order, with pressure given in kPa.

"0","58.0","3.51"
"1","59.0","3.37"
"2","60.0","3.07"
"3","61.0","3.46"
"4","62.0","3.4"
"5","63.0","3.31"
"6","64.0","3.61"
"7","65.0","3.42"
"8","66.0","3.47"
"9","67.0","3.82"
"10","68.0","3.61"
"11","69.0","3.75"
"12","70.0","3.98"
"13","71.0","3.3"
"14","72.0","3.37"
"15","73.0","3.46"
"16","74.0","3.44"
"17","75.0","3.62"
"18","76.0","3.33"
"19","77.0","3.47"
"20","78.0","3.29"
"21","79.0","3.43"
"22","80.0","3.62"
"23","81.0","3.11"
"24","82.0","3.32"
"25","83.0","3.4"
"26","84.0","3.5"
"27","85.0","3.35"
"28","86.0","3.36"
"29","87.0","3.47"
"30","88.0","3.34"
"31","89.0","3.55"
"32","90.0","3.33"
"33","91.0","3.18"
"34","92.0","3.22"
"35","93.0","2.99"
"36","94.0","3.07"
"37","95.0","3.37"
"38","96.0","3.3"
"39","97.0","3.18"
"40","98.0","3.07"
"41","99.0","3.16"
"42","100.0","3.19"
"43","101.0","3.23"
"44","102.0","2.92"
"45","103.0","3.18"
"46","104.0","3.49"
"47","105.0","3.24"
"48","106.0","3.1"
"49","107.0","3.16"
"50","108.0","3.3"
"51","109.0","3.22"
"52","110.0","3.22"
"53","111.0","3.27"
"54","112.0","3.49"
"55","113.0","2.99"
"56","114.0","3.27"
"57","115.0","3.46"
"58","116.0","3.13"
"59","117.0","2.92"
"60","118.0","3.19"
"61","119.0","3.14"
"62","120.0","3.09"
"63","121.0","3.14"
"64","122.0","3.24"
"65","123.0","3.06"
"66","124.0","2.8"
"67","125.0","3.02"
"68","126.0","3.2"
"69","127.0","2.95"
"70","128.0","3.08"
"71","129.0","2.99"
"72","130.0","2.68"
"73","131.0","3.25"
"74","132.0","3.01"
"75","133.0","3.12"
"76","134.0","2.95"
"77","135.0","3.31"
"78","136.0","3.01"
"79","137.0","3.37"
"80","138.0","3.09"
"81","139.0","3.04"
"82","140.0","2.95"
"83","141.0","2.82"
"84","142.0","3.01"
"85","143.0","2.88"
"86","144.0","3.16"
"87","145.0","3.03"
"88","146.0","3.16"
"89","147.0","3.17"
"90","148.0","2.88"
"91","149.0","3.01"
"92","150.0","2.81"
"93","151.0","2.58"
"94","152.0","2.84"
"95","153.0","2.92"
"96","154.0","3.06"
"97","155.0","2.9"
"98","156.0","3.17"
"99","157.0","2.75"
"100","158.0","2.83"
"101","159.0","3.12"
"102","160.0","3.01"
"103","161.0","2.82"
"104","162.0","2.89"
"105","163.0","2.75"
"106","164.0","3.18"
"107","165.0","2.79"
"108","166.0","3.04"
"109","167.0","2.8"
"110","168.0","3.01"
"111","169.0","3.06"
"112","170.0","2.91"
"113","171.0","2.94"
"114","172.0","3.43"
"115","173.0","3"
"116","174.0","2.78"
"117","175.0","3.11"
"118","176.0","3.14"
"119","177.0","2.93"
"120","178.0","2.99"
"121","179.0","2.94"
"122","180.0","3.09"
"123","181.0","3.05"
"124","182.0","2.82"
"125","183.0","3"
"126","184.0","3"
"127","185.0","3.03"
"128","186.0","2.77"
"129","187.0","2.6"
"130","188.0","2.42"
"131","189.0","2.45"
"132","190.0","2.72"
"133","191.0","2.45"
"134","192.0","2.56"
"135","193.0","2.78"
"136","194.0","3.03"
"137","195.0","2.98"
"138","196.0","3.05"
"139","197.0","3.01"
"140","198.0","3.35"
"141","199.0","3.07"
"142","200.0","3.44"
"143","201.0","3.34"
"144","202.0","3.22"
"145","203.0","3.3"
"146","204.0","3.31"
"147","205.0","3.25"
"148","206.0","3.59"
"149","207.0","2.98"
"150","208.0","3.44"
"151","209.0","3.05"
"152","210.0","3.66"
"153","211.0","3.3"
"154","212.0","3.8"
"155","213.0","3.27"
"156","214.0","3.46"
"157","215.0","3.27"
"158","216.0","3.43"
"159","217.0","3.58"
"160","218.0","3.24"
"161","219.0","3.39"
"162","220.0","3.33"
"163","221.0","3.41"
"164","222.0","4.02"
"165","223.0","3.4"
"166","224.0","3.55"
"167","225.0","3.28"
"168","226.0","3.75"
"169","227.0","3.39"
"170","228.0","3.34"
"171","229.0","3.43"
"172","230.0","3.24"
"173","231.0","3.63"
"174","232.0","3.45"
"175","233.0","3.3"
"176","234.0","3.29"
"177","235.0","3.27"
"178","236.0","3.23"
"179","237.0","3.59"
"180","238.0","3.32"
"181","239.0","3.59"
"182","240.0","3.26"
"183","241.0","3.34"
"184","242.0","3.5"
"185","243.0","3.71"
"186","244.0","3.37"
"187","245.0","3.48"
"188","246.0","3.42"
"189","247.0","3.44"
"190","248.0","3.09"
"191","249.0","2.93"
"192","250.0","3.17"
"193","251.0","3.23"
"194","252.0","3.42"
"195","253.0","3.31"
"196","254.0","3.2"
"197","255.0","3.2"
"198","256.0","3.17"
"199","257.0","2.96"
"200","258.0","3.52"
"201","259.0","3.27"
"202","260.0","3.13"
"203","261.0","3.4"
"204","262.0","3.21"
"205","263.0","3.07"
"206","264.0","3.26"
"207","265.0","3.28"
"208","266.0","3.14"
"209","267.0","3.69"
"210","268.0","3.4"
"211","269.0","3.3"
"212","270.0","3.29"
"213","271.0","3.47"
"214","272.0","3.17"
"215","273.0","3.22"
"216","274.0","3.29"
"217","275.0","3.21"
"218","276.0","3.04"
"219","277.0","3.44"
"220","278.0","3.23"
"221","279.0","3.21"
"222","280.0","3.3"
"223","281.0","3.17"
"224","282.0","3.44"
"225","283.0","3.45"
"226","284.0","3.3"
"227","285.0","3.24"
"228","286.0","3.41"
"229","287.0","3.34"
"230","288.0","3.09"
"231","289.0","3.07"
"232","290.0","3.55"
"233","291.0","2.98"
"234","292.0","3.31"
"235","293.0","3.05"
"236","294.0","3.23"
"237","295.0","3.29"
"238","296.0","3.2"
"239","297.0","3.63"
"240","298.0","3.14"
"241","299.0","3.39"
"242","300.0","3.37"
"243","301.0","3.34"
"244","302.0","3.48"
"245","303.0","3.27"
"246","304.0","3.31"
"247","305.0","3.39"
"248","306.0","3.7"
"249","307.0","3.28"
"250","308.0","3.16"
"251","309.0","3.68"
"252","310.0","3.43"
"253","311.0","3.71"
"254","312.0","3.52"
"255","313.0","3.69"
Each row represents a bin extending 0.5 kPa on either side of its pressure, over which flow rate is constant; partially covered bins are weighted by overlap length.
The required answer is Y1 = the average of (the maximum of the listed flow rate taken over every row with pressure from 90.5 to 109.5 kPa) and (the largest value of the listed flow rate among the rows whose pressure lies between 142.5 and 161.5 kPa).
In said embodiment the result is 3.3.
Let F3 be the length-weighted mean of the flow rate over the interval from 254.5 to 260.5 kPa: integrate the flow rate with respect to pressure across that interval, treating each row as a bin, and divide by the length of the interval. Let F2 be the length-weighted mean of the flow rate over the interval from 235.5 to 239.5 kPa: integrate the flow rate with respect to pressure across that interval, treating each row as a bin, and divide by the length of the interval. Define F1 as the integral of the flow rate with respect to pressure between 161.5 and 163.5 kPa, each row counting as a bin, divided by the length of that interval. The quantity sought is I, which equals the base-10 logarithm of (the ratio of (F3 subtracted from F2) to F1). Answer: -1.10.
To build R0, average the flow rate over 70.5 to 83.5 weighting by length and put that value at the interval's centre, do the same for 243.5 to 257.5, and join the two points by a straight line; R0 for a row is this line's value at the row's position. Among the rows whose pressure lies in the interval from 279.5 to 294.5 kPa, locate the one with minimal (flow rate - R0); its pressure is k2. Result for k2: 291.0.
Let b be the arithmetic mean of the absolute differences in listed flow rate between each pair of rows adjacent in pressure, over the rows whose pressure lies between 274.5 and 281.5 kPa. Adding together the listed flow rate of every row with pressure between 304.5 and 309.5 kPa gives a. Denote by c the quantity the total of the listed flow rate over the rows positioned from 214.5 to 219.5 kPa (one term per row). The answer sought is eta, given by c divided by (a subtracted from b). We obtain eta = -1.0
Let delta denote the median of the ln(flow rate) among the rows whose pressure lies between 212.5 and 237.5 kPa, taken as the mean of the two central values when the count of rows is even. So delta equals 1.22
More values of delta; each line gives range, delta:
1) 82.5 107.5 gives 1.17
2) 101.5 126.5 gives 1.16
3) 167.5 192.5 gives 1.08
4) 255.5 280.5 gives 1.18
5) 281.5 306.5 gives 1.20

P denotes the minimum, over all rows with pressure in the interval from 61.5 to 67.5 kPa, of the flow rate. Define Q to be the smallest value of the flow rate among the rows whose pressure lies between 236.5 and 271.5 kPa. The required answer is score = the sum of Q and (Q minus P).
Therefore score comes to 2.55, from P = 3.31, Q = 2.93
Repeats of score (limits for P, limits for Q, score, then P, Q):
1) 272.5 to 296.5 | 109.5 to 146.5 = 2.38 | 2.98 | 2.68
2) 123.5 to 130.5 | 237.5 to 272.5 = 3.18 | 2.68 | 2.93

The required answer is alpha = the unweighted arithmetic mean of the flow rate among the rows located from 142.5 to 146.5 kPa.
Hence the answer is 3.06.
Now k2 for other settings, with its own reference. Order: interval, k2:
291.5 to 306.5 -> 293.0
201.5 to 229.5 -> 207.0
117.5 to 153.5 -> 151.0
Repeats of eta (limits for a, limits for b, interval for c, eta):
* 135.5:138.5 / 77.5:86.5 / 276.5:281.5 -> -1.8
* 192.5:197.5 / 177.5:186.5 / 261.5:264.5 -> -0.6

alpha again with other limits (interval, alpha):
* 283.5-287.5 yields 3.32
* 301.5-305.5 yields 3.36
